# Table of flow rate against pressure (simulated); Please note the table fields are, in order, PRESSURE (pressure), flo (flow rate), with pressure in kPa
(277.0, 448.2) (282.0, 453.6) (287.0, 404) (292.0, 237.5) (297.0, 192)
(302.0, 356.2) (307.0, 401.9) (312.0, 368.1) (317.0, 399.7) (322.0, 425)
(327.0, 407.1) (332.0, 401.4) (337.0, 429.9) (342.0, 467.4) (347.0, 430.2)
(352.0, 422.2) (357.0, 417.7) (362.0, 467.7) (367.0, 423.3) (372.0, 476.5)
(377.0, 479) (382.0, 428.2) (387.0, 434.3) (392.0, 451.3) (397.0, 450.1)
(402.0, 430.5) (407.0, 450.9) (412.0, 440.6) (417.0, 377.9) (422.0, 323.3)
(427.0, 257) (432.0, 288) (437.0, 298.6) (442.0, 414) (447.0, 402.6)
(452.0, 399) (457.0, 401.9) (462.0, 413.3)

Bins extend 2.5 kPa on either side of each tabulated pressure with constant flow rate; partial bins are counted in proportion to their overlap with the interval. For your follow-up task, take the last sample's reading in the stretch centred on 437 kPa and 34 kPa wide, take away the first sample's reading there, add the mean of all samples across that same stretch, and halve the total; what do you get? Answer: 208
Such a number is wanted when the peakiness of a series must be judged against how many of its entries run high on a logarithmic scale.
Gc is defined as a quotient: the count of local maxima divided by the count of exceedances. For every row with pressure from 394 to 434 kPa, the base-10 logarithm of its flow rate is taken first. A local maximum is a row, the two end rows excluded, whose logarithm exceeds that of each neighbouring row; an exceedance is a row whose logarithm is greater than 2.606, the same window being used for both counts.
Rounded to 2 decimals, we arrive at 0.25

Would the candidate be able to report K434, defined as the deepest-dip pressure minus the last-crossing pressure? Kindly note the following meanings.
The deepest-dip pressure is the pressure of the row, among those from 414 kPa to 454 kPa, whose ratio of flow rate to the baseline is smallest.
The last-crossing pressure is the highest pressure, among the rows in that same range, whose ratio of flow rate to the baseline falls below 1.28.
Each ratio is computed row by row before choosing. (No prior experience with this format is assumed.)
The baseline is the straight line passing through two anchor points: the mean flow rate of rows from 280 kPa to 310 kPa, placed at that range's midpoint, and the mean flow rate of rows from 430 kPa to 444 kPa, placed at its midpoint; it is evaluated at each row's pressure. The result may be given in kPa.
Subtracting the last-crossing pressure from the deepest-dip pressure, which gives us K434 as -25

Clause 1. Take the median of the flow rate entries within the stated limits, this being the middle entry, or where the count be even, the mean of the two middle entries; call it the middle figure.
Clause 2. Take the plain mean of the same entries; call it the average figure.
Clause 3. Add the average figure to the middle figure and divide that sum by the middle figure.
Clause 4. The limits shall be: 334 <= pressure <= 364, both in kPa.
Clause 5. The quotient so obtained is 2.02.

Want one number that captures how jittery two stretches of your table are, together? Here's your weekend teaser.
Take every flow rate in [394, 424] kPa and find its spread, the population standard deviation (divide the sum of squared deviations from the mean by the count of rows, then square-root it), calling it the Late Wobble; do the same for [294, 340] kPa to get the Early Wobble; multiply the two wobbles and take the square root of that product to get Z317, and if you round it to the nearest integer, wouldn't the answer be 57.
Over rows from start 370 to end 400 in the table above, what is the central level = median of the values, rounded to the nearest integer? 451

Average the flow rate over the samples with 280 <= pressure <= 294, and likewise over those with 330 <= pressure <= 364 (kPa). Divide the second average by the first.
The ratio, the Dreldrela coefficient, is 1.2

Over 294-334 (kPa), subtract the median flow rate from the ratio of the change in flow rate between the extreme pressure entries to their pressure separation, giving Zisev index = -395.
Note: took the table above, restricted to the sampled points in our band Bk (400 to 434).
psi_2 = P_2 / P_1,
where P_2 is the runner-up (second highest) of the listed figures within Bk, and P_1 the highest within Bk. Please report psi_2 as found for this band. 0.977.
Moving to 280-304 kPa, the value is 0.891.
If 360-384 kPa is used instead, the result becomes 0.995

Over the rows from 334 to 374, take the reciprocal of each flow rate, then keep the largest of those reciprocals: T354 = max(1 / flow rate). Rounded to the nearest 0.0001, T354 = 0.0024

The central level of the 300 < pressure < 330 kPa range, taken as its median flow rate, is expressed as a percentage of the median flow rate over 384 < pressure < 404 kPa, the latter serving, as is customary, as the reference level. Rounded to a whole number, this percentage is 91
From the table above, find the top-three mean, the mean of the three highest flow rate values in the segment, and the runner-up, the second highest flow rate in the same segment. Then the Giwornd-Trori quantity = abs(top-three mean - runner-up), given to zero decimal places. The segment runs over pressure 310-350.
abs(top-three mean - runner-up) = 12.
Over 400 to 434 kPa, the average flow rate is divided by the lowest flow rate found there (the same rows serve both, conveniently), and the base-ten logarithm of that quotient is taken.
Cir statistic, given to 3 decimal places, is 0.155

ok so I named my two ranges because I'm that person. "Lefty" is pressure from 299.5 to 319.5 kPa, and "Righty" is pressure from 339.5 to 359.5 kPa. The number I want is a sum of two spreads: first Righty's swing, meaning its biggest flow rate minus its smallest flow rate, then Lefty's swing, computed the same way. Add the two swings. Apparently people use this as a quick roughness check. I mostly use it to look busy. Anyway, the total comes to 95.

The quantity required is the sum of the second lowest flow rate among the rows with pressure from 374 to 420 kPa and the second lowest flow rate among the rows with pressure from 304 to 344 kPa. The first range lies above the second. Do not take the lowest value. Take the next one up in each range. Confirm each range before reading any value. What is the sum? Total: 828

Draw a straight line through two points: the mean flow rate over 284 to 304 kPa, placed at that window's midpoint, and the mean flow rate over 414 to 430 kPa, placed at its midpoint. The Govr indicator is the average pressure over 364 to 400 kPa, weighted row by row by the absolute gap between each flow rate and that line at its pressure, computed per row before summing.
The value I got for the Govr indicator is 381.8 kPa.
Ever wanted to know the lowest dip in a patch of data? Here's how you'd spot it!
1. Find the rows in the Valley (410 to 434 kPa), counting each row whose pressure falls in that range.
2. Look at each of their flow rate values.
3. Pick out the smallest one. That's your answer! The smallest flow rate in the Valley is 257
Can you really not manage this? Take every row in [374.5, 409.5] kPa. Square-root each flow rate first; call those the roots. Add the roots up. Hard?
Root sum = 148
